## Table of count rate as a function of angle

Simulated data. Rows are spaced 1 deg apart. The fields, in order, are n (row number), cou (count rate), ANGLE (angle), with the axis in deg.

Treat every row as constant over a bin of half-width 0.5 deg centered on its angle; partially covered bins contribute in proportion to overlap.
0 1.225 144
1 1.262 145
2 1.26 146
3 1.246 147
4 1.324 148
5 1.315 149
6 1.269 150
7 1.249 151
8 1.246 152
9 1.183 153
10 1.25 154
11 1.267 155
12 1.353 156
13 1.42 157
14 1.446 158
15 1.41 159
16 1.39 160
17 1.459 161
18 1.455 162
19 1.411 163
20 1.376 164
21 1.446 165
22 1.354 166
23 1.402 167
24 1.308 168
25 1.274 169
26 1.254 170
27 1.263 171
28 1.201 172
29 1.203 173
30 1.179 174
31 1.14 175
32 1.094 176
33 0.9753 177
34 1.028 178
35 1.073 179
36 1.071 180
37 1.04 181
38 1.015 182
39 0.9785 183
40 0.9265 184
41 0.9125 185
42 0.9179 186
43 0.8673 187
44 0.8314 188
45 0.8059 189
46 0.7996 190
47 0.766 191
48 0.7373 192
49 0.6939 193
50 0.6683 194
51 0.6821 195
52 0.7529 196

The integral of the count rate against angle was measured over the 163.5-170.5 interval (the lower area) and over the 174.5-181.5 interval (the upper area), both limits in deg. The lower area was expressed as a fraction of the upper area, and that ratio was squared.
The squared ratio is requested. 1.61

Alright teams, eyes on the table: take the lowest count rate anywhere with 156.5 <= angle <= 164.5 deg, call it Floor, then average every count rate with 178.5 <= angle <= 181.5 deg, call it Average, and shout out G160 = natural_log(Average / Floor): -0.26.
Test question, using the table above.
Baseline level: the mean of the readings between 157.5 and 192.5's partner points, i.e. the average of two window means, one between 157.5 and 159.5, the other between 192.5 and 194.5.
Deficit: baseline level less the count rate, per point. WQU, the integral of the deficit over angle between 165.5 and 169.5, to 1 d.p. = -1.1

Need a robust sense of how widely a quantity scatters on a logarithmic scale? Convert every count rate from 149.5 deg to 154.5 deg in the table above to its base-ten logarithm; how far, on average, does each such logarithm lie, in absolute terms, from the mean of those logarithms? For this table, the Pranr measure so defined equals 0.008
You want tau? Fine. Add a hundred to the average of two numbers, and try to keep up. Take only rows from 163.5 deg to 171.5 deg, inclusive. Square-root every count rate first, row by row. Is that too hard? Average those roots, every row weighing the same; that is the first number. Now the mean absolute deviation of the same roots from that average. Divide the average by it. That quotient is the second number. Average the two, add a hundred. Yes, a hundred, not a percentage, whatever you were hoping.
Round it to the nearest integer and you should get 123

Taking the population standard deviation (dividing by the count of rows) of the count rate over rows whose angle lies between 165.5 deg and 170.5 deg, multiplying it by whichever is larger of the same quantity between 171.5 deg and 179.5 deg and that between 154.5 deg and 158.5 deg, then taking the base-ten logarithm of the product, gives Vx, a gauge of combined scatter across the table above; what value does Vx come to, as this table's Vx -2.4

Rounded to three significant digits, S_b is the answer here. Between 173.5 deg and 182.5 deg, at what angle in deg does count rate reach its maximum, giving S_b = 174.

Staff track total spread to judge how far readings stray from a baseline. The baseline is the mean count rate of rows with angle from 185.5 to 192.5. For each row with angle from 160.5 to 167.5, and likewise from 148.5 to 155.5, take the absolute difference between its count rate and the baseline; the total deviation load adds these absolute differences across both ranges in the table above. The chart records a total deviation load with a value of 7.2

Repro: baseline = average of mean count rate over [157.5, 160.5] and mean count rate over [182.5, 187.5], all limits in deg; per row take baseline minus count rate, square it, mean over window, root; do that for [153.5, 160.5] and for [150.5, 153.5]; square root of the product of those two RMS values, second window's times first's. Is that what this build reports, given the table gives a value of 0.12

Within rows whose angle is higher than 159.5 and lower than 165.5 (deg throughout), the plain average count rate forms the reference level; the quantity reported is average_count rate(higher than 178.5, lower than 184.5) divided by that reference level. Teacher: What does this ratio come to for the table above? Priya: 0.72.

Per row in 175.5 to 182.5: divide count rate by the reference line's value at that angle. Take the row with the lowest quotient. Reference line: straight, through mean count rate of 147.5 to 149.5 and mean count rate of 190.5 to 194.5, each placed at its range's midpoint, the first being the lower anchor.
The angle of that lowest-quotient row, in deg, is 177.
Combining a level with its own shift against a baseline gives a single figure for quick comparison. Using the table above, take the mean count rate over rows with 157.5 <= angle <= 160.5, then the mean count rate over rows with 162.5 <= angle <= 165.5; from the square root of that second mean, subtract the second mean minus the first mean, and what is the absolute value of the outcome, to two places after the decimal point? 1.19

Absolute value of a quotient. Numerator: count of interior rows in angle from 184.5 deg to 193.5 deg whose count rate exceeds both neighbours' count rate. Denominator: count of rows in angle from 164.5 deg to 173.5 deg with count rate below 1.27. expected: 0.25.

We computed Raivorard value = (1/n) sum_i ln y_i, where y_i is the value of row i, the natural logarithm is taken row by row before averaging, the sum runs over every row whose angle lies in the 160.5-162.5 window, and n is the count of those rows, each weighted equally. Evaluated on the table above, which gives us 0.38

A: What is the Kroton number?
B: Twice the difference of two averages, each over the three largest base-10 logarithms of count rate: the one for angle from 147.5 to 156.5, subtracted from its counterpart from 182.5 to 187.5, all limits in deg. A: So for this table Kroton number -0.301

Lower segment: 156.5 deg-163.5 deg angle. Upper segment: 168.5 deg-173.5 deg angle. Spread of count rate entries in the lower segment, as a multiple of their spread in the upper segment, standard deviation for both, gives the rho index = 0.8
